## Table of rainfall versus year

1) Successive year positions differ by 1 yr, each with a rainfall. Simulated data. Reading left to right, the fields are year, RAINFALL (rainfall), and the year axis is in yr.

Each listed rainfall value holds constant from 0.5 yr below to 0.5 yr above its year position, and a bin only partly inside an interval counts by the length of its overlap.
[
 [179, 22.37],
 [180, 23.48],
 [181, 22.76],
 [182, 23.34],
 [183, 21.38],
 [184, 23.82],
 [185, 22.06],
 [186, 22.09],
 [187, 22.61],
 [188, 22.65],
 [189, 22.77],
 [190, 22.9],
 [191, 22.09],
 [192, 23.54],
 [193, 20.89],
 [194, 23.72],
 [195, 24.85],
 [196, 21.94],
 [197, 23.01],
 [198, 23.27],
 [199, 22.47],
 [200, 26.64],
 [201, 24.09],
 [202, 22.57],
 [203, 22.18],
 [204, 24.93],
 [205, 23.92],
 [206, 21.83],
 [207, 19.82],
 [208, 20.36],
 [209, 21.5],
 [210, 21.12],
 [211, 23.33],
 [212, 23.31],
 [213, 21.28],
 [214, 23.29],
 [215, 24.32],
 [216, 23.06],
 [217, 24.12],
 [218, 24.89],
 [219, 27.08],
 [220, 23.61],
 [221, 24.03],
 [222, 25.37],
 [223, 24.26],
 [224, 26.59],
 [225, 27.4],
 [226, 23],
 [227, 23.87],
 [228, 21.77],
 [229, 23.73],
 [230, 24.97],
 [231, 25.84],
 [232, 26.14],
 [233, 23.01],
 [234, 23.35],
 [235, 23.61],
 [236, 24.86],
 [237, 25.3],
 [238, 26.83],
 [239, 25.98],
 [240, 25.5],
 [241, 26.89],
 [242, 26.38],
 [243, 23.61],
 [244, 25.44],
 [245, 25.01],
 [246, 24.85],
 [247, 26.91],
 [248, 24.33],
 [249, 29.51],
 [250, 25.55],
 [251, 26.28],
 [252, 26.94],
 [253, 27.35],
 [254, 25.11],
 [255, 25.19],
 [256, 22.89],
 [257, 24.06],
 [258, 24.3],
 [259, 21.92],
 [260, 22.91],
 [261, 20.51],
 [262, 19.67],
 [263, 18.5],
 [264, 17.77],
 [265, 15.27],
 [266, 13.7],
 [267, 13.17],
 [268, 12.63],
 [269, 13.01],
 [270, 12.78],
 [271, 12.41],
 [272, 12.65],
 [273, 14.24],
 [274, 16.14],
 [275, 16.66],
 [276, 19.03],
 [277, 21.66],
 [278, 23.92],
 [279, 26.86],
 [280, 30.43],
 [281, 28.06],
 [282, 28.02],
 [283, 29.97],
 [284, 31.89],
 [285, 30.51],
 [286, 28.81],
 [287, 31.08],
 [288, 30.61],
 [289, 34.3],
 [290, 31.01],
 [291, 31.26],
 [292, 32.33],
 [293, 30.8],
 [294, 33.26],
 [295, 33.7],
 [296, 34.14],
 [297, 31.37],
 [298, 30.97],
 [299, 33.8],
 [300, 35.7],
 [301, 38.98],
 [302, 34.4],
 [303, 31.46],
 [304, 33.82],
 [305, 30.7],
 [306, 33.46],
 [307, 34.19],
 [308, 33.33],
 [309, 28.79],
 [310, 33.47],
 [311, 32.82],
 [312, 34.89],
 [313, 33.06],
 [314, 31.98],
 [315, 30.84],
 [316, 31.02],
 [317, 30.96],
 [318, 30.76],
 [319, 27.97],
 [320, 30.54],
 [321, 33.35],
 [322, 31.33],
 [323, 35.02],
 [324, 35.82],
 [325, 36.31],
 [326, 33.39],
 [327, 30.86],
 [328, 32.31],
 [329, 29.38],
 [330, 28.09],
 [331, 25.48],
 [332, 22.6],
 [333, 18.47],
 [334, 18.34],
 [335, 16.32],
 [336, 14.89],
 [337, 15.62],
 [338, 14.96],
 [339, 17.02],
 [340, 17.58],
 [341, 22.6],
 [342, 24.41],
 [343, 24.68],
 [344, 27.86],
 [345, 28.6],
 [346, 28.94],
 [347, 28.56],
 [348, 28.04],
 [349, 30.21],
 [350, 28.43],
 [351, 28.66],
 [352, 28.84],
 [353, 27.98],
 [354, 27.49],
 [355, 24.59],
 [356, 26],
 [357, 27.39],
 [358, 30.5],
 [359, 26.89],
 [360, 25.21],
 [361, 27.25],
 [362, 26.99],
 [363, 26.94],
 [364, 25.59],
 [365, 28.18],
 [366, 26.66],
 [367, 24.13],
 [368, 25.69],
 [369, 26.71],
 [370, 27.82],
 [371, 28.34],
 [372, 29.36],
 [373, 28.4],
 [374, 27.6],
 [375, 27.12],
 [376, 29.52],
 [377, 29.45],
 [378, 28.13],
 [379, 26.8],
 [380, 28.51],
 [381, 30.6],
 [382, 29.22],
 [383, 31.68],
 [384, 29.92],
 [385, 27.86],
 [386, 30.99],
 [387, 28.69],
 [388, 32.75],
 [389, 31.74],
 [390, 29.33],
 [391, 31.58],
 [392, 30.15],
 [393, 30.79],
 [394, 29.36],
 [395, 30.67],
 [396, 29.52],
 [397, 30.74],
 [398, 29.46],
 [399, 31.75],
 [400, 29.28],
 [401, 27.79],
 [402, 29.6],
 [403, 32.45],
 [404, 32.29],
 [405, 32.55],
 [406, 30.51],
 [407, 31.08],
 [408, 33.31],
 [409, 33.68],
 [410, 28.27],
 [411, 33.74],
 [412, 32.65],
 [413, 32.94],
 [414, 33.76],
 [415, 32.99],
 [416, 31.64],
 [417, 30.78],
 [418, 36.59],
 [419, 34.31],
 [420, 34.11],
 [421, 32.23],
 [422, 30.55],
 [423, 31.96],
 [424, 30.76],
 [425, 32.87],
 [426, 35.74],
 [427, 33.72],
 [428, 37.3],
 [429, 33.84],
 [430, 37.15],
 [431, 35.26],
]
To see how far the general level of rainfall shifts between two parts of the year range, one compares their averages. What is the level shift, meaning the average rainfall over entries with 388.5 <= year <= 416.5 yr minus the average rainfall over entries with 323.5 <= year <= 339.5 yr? 7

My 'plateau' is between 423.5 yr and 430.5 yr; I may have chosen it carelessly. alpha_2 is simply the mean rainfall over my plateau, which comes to 34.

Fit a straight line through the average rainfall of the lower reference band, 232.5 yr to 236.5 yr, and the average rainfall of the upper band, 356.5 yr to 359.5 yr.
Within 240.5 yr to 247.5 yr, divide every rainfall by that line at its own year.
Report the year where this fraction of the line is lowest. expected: 243 yr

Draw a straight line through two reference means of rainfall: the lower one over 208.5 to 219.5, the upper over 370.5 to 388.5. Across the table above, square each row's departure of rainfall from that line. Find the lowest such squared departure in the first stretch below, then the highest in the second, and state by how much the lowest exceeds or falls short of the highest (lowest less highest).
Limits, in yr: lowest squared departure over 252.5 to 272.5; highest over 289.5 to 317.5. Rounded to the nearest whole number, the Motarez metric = -158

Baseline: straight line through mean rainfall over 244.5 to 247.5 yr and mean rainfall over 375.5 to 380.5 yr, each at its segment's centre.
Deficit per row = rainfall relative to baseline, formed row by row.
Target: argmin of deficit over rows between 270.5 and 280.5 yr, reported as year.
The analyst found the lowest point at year 271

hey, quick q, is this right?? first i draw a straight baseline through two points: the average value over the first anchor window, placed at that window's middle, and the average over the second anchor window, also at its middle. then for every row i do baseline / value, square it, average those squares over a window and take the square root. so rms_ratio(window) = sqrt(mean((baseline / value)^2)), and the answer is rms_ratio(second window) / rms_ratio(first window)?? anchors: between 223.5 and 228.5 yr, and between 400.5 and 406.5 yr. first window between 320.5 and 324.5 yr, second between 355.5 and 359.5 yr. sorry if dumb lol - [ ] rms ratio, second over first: 1.3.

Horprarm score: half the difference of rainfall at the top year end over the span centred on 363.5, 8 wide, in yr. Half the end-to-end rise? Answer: -0.5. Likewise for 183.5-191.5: -0.9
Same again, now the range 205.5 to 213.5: -0.3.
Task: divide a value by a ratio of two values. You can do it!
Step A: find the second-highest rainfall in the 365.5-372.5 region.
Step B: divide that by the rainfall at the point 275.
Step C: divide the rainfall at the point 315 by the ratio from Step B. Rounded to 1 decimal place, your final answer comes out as 18.1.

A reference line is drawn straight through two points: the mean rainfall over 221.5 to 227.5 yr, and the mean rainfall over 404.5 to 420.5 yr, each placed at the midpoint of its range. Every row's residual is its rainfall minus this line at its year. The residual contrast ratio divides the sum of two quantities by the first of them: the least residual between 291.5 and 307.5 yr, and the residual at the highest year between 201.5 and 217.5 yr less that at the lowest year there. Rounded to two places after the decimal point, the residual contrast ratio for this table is 1.40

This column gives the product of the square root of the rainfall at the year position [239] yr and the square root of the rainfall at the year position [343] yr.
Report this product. 25.3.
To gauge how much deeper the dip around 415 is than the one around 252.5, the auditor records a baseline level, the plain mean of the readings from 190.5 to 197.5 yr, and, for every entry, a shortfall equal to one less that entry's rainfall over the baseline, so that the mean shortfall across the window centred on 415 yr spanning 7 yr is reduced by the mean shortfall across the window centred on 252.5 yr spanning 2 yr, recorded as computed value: -0.26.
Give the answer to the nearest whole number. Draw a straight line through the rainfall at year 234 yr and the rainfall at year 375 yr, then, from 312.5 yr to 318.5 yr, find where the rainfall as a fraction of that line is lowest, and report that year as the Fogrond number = 318 yr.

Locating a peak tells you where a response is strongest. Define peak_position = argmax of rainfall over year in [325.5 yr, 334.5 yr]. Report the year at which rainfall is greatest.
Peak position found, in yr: 326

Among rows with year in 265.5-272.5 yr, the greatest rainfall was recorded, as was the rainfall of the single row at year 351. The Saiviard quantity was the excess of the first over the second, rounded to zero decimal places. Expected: -15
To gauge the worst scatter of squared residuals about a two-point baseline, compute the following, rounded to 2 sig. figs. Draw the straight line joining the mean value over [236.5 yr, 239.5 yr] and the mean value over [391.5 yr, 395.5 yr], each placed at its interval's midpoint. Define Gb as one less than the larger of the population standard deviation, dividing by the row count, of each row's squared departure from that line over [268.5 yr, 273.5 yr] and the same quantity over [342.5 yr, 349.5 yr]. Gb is 16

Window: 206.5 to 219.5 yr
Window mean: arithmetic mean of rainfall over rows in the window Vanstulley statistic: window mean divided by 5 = 4.6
